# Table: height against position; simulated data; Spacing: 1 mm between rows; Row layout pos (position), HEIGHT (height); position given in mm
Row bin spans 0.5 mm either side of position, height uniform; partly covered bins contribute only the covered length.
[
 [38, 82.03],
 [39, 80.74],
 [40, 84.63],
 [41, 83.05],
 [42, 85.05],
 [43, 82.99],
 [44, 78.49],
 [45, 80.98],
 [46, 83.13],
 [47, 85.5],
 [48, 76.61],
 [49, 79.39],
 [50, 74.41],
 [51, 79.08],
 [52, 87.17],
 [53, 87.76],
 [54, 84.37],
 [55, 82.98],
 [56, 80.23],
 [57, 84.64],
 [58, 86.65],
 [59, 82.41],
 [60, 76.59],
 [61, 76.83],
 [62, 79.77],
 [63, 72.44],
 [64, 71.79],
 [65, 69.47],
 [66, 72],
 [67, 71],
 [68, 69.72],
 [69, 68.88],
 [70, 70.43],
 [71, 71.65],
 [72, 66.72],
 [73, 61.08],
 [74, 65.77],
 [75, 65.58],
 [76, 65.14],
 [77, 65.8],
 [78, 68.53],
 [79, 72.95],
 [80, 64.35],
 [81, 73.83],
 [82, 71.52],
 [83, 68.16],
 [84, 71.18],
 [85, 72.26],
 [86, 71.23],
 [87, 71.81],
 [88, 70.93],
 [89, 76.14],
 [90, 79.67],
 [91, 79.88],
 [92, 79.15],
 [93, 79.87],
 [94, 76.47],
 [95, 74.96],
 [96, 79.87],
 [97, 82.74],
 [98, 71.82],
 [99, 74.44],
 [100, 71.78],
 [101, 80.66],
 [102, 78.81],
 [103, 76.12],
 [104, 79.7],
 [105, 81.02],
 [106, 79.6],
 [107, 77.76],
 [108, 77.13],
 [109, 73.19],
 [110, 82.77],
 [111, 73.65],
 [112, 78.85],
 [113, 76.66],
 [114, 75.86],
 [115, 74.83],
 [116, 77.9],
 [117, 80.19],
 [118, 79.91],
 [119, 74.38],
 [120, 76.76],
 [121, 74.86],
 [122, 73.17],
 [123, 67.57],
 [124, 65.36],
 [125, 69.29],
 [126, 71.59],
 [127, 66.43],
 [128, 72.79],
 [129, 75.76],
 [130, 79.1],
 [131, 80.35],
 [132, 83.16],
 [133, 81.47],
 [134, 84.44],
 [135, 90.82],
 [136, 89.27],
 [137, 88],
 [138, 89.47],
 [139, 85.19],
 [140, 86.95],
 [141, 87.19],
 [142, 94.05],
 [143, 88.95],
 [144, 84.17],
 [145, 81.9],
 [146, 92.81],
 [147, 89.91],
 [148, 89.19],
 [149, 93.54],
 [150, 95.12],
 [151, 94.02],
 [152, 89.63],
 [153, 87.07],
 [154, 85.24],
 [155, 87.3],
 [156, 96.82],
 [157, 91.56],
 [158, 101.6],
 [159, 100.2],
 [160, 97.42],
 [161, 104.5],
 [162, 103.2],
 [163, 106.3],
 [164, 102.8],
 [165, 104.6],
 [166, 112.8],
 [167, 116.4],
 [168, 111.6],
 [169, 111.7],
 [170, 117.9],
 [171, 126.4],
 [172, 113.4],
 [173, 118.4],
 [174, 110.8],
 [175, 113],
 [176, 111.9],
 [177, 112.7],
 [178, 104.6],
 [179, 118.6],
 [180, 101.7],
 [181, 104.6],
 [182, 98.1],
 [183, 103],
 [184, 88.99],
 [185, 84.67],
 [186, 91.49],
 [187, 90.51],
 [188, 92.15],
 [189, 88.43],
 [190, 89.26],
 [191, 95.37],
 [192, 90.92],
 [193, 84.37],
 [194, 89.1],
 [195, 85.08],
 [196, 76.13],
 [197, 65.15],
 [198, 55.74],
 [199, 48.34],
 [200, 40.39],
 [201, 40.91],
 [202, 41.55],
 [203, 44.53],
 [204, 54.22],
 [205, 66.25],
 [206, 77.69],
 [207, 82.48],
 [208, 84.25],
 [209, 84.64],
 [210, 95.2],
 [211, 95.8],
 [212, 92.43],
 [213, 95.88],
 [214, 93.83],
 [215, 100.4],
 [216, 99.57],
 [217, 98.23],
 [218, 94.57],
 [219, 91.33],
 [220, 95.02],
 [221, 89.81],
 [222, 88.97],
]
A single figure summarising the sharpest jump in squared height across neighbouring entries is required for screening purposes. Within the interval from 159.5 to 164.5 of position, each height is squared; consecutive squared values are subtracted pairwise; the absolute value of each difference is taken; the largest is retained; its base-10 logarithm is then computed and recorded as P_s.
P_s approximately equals 3.2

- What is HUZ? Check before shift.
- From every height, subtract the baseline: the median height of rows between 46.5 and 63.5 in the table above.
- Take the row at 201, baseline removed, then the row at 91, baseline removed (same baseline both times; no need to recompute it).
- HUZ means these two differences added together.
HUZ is -40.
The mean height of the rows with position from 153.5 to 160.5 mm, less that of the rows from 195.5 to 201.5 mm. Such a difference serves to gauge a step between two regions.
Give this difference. 40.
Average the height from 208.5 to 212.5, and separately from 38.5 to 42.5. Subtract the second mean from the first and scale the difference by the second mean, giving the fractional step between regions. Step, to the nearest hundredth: 0.10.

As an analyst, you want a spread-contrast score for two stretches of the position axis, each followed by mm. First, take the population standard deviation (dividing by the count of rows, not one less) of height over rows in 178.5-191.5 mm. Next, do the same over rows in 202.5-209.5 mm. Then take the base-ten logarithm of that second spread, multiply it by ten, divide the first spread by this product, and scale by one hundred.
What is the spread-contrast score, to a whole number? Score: 75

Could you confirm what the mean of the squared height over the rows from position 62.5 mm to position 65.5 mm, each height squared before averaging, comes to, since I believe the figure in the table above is 5076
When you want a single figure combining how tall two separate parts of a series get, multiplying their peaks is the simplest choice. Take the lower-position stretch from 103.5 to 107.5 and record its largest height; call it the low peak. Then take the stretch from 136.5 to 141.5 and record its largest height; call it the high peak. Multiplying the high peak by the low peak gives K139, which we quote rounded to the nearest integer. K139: 7249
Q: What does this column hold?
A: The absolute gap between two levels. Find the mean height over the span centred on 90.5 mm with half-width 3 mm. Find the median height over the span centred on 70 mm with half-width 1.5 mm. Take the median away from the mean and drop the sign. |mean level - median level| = 7.2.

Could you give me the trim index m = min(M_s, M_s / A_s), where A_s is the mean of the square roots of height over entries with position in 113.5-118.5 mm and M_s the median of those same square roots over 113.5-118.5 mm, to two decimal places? 1.00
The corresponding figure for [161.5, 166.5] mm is 0.99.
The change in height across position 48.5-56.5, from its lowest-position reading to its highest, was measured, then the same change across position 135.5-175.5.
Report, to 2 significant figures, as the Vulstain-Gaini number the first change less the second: -23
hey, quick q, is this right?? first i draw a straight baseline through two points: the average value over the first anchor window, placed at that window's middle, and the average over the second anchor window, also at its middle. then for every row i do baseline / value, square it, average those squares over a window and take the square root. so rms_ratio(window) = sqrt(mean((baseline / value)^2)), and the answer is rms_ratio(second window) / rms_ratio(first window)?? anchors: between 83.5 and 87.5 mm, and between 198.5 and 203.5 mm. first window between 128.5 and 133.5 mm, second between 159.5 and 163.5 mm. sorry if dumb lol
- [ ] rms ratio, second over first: 0.68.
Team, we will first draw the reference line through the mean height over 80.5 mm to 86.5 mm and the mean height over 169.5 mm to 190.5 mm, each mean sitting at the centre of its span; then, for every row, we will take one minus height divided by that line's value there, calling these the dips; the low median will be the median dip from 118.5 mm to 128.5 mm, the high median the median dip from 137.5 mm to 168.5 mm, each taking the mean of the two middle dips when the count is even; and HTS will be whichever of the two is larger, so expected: 0.16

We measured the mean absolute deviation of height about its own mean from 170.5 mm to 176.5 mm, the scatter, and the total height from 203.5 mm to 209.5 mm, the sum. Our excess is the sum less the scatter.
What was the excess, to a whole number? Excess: 445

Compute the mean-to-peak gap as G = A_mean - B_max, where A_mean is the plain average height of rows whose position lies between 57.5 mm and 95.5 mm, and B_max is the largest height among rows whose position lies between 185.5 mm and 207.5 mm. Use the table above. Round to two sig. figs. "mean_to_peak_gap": -23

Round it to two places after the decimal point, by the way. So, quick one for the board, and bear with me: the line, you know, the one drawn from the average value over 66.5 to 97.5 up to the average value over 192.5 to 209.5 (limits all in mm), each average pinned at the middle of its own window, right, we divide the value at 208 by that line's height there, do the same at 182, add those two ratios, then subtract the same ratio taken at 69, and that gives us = 1.80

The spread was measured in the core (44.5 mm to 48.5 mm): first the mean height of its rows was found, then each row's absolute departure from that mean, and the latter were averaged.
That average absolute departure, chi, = 2.76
